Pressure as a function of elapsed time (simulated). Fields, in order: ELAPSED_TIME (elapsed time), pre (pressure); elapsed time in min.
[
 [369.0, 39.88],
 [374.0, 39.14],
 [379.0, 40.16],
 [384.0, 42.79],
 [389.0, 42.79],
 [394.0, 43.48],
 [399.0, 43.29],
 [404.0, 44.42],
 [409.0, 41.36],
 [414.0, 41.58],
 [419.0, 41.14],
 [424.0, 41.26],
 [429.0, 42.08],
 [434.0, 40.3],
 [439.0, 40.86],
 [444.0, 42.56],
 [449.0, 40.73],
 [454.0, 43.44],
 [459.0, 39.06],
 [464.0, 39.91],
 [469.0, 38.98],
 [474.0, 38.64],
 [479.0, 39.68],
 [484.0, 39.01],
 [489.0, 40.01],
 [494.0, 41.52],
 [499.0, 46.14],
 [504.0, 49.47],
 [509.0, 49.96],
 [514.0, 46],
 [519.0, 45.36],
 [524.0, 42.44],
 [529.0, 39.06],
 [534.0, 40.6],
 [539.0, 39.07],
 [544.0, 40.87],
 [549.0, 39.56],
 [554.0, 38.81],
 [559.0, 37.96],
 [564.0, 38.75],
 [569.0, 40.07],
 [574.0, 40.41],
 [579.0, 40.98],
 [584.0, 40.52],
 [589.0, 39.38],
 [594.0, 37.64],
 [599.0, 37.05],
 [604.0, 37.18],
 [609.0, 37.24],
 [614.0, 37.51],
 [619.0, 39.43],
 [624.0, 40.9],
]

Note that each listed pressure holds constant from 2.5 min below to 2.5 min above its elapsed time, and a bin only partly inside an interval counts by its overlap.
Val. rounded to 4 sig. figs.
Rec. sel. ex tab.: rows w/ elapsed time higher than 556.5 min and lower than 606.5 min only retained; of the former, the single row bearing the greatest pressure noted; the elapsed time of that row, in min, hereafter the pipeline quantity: 579.0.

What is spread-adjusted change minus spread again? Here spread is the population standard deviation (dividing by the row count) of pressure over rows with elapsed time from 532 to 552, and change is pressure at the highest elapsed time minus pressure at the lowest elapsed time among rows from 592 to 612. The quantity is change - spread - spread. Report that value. -1.9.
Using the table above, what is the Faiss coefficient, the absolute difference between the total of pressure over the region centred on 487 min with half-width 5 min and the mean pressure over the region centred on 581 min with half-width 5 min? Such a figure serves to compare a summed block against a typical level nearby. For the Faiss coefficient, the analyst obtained 38.3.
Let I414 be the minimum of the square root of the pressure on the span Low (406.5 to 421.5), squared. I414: 41.1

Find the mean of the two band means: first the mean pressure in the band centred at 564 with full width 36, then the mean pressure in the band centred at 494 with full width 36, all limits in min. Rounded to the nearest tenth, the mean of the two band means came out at 41.6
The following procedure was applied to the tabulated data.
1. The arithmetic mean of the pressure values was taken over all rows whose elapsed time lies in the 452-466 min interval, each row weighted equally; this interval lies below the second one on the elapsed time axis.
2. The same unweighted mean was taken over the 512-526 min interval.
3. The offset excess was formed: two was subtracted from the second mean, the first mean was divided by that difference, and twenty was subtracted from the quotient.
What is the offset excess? -19.0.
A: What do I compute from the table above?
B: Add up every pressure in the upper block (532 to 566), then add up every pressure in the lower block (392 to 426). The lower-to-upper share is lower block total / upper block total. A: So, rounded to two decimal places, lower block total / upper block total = 1.08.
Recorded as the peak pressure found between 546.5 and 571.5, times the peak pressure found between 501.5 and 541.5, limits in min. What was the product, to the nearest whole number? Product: 2002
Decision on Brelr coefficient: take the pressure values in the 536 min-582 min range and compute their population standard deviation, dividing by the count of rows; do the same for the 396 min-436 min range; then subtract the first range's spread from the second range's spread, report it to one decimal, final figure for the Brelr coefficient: 0.3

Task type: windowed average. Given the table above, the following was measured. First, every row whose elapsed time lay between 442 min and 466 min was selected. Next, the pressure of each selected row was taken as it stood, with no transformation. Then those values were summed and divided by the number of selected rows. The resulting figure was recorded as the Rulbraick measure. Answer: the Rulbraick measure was 41.1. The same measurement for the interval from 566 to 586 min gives 40.5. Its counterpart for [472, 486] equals 39.1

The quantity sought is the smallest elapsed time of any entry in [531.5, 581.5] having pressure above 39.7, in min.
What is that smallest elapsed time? 534.0 min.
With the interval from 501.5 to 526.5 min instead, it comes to 504.0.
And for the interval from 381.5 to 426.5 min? 384.0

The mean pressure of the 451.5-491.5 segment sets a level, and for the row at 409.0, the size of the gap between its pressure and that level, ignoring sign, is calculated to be 1.5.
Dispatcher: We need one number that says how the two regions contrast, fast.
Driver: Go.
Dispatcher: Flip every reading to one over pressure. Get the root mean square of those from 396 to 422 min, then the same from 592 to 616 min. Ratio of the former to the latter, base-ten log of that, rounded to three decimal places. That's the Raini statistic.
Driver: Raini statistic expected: -0.054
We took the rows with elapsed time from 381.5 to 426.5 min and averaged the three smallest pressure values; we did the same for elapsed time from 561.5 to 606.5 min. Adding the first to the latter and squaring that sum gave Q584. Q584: 6169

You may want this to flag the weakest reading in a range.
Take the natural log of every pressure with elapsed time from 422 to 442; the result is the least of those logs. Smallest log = 3.70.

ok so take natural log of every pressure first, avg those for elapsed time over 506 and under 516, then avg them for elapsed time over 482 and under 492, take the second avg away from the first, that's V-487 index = 0.19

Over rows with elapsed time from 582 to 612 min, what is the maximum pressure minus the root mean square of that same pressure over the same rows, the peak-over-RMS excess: 2.3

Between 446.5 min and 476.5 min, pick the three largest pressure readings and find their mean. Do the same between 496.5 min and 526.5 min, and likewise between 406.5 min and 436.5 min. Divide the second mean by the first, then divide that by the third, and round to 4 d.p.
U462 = 0.0282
